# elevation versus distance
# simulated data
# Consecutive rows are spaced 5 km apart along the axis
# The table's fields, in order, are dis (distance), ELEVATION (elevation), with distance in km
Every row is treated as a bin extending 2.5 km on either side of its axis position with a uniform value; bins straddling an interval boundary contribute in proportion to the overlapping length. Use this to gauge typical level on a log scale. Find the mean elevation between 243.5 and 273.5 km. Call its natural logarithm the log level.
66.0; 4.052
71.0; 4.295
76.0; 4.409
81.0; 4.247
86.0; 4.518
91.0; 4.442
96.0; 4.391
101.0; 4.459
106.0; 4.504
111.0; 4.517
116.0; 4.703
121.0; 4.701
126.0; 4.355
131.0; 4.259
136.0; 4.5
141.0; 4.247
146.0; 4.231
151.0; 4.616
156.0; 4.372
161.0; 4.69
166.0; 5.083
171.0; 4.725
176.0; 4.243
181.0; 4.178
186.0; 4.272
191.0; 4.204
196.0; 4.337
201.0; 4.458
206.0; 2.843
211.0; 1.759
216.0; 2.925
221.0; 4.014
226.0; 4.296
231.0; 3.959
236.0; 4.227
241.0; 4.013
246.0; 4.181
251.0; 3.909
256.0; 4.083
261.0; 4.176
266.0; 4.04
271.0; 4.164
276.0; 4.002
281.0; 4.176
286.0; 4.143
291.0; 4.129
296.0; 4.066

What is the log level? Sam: 1.41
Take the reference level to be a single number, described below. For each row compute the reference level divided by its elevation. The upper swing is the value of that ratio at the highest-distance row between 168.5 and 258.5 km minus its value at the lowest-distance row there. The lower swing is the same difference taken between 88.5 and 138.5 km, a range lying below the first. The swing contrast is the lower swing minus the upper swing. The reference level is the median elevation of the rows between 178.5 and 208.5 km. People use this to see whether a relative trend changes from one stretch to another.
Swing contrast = -0.15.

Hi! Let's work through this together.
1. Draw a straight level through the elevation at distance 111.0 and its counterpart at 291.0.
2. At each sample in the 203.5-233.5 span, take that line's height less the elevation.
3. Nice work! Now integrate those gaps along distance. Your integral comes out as 30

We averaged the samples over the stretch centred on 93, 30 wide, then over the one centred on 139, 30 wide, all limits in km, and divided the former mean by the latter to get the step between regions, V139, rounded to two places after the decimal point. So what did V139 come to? 1.01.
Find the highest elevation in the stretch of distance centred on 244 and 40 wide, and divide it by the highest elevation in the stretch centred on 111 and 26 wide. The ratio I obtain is 0.91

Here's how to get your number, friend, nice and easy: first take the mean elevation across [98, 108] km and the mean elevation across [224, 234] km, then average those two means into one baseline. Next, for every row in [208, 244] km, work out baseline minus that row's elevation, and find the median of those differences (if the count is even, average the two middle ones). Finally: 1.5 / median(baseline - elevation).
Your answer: 5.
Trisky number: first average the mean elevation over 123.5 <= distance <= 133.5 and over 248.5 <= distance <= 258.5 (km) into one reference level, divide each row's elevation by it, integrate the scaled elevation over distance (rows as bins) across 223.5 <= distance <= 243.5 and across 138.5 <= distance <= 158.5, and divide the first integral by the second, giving 0.94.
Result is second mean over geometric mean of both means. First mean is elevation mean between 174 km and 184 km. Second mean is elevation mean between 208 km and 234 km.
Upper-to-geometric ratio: 0.90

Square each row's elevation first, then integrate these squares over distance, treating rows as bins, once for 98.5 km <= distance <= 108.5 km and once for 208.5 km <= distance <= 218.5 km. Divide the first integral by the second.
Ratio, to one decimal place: 3.4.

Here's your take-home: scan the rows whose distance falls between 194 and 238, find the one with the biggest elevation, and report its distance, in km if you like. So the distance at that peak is 201.0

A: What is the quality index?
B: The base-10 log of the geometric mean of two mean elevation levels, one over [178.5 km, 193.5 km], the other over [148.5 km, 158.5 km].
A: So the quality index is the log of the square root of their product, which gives 0.639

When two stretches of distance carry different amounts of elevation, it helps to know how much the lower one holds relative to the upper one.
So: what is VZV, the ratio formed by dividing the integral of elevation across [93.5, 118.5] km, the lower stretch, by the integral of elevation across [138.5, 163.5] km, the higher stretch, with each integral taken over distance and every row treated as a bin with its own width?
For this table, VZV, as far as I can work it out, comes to 1.02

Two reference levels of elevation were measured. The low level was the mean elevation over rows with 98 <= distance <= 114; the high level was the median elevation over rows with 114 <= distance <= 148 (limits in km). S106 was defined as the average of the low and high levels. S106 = 4.4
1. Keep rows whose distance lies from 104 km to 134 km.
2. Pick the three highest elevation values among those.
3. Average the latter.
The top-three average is 4.64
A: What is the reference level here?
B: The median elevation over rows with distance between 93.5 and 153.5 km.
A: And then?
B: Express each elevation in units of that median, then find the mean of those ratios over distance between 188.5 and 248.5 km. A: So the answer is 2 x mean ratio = 1.68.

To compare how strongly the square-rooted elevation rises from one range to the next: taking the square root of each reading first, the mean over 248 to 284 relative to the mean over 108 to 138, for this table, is 0.95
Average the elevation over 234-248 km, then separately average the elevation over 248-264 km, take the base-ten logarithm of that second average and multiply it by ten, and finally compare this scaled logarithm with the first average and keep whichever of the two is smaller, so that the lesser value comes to 4.14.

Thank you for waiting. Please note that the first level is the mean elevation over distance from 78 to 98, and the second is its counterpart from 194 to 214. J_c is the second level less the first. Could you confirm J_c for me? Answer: -1.1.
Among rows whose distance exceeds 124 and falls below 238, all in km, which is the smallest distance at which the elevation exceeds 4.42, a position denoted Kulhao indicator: 136.0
